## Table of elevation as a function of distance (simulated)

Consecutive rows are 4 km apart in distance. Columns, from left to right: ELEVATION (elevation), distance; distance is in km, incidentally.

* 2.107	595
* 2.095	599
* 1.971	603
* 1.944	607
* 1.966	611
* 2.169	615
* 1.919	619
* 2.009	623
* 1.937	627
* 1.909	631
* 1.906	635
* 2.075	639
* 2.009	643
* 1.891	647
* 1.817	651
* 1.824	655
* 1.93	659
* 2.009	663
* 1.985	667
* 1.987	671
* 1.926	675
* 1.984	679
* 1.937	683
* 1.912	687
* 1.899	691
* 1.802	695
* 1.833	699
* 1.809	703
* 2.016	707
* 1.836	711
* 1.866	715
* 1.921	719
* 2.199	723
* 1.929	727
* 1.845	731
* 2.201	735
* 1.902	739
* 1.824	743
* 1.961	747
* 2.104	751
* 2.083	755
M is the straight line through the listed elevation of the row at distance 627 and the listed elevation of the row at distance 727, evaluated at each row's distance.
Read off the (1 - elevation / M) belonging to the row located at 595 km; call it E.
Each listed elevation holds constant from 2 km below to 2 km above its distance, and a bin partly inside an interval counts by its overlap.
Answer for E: -0.086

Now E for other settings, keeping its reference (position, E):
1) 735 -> -0.141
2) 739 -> 0.014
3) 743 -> 0.054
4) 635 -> 0.016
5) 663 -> -0.039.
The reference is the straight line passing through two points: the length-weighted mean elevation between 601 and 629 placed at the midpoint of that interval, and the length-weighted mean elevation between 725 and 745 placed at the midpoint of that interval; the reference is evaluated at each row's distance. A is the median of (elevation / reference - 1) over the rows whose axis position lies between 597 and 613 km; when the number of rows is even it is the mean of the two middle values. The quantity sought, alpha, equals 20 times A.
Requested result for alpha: -0.23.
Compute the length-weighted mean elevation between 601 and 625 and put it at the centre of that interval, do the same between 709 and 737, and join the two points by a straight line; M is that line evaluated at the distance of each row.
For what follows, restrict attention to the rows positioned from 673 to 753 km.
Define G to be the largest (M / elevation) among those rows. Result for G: 1.10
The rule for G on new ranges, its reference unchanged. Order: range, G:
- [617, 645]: 1.04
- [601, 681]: 1.09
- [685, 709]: 1.10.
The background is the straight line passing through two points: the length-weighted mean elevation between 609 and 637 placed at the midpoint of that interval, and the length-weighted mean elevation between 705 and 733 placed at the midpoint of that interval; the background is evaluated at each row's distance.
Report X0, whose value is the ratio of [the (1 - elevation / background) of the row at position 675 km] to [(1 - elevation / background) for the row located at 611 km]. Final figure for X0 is 2.9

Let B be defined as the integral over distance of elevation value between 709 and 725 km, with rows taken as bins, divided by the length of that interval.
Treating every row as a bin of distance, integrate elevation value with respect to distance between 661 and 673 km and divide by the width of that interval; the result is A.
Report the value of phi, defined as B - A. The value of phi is -0.04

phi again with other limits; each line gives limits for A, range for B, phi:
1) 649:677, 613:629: 0.08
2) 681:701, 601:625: 0.12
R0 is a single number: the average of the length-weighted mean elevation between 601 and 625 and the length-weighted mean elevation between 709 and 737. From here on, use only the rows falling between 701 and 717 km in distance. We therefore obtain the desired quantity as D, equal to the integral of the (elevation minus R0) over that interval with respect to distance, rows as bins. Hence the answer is -1.63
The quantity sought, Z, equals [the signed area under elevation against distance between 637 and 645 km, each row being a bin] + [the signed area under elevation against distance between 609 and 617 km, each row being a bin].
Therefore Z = 32.9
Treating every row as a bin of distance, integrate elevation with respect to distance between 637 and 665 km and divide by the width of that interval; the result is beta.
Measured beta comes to 1.936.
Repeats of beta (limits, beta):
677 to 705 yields 1.882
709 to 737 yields 1.971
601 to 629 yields 1.988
